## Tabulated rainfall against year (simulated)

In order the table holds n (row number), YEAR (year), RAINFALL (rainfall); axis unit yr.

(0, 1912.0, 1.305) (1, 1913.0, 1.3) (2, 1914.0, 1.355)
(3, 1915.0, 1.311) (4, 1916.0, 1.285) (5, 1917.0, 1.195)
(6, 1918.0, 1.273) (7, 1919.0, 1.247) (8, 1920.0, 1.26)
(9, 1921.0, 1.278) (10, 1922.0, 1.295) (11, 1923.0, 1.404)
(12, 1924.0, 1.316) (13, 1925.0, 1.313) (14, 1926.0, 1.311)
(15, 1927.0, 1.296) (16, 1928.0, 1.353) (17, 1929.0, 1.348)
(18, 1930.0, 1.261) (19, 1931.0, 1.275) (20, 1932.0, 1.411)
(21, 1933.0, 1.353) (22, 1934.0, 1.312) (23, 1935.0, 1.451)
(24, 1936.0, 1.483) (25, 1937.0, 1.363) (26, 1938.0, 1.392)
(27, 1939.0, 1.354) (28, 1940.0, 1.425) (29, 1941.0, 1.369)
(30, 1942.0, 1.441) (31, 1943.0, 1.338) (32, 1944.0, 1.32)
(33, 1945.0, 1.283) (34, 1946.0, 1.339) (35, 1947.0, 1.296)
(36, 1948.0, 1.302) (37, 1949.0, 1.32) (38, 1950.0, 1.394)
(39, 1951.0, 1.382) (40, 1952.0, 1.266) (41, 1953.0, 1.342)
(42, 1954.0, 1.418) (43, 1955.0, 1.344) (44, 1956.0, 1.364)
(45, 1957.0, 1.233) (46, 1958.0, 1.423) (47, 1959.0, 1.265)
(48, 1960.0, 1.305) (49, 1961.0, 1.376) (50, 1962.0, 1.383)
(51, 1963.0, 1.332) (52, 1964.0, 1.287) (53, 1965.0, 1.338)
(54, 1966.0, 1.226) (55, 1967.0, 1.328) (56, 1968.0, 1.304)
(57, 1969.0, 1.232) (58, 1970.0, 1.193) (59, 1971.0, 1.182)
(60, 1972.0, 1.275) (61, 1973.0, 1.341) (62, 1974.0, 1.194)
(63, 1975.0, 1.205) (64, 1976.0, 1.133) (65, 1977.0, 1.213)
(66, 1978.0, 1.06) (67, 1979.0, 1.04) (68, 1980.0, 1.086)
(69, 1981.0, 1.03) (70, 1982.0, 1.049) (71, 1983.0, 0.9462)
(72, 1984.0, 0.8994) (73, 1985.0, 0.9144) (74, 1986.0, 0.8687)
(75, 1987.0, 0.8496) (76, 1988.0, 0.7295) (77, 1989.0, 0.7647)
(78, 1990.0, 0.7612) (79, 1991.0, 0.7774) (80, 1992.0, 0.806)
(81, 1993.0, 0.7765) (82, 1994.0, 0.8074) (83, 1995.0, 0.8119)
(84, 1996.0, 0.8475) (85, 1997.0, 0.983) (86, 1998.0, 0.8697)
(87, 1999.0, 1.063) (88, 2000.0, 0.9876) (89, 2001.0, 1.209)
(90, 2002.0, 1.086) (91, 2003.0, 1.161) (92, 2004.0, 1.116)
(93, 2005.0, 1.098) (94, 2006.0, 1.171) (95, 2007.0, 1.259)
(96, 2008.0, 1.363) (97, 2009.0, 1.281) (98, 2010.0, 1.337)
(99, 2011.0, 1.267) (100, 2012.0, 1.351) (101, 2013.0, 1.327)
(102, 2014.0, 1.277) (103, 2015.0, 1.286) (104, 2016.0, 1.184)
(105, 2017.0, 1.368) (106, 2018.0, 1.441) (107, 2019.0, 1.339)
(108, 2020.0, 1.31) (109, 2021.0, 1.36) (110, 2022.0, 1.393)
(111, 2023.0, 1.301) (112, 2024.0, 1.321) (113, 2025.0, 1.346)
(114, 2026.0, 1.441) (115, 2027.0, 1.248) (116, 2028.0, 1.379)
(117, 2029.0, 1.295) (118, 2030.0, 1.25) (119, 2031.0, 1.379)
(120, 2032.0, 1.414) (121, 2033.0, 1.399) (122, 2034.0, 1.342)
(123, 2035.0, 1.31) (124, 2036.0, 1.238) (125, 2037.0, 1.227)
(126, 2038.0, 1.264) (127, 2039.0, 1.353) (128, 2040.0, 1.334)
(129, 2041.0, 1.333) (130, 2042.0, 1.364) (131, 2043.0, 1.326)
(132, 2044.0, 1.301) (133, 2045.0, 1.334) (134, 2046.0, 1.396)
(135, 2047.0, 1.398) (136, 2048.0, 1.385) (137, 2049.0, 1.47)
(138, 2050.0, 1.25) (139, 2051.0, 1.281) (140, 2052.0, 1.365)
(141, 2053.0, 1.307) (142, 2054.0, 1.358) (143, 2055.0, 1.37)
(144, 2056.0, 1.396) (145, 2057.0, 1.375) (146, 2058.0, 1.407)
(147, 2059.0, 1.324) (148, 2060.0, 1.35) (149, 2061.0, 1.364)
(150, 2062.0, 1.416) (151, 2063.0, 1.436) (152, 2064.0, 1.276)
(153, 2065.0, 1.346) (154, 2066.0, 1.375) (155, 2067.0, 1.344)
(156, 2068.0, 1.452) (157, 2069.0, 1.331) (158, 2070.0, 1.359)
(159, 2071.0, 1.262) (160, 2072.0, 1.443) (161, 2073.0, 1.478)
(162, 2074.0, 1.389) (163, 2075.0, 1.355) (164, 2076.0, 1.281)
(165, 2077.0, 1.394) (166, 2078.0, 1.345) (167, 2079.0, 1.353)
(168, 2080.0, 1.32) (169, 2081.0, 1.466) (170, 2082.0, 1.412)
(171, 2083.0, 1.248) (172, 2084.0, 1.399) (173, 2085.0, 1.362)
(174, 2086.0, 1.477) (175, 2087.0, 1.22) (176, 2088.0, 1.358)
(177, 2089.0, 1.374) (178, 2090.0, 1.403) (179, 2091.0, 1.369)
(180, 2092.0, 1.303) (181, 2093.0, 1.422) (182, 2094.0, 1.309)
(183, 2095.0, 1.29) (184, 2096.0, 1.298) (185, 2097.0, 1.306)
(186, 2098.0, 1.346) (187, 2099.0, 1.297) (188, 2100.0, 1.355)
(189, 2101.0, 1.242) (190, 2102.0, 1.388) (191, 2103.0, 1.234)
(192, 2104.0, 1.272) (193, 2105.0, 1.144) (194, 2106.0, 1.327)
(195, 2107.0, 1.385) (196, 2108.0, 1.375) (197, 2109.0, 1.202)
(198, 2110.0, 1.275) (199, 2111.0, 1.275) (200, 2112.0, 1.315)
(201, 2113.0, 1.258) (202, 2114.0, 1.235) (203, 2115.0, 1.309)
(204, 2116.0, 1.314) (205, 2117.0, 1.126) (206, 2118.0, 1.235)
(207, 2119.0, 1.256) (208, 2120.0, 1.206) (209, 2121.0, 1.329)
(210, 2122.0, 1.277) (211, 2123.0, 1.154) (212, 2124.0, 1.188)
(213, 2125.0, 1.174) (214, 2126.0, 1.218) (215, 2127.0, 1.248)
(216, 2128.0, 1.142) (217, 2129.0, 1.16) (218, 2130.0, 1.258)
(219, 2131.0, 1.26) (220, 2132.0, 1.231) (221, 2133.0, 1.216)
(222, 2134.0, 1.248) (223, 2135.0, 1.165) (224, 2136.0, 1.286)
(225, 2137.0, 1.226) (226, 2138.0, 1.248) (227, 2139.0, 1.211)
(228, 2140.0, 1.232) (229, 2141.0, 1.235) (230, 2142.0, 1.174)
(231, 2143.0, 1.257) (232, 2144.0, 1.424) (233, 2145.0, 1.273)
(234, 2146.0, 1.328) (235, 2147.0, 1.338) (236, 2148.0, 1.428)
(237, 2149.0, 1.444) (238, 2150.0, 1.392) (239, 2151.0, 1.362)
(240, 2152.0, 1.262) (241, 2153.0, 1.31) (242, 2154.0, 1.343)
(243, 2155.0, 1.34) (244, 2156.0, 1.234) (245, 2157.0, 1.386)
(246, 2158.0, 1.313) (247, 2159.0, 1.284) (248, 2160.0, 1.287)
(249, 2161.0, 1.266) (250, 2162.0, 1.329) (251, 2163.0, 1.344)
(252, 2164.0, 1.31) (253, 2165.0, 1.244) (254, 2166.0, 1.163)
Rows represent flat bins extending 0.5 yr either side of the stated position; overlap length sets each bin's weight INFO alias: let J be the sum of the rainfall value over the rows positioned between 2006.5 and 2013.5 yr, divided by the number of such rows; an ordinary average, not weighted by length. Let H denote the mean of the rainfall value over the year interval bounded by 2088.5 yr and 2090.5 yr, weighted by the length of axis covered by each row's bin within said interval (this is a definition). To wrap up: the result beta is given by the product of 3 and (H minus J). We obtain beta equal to 0.23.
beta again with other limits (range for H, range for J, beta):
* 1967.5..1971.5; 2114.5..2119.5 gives -0.06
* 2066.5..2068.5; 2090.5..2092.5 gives 0.19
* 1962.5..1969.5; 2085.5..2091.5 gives -0.22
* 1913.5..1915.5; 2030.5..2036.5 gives -0.04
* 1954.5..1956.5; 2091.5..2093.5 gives -0.03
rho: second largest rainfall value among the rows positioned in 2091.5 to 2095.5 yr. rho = 1.309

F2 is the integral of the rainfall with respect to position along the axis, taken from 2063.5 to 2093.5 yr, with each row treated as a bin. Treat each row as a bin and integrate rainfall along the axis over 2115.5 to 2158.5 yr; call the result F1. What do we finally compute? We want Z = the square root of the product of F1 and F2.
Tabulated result 47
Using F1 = 54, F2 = 41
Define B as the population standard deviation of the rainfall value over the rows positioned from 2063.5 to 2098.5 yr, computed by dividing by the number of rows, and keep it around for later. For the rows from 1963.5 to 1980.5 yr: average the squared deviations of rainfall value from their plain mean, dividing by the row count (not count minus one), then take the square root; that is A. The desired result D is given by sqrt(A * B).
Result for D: 0.076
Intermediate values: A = 0.091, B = 0.064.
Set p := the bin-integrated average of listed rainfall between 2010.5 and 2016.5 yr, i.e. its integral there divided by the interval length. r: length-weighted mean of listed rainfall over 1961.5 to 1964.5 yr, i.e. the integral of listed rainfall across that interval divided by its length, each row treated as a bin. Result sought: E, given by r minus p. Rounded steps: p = 1.282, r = 1.33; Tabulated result 0.05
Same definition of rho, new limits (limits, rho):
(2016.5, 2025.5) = 1.393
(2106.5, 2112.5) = 1.375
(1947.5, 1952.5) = 1.382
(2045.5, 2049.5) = 1.398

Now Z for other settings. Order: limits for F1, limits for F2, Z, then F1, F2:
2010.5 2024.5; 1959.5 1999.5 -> 28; 19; 43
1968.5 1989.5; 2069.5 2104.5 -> 32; 22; 47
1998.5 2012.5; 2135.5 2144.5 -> 14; 17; 11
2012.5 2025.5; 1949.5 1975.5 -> 24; 17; 34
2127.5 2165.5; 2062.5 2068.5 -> 20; 49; 8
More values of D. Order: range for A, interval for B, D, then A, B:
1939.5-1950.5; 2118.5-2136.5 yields 0.050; 0.050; 0.050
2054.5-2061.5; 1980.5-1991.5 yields 0.052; 0.026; 0.104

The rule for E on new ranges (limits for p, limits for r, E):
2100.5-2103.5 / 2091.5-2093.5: 0.07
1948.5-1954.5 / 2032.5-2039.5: -0.05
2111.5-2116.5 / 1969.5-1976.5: -0.07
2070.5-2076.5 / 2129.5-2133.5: -0.13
